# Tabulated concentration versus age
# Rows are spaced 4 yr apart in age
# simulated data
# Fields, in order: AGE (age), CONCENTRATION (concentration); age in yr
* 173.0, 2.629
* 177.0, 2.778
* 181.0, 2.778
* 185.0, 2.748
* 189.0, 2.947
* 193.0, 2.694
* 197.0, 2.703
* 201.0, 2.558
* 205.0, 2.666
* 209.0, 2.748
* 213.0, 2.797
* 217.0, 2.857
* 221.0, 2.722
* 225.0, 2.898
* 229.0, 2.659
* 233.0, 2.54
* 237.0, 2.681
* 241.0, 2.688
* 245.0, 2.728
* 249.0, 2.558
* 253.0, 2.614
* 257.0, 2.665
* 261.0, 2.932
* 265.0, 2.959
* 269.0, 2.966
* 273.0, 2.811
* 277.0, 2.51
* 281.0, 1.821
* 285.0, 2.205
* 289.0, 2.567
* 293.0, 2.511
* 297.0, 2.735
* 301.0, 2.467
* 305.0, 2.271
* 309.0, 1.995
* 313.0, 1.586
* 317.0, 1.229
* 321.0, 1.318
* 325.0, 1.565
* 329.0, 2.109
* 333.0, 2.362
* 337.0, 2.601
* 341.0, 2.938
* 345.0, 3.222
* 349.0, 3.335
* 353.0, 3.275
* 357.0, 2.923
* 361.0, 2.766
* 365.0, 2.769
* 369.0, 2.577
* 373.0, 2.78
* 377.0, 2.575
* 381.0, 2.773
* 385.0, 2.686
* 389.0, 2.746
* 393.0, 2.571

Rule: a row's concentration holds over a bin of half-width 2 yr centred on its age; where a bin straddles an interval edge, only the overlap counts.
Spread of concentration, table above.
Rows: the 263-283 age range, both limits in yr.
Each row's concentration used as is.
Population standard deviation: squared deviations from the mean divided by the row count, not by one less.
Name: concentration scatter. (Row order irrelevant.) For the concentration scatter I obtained 0.43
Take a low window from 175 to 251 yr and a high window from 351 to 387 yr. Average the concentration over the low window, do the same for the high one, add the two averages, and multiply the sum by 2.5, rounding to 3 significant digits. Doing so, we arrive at 13.8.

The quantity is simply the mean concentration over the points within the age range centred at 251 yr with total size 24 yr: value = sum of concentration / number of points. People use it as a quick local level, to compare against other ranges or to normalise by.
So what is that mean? 2.70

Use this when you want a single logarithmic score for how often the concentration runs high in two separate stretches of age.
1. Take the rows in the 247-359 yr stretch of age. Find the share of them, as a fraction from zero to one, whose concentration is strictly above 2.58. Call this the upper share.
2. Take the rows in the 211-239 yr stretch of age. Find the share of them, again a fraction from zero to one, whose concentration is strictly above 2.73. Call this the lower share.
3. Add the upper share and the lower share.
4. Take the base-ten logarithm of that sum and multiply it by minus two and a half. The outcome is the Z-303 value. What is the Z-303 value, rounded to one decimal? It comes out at 0.1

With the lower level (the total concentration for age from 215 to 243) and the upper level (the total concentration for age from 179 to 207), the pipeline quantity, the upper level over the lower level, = 1.00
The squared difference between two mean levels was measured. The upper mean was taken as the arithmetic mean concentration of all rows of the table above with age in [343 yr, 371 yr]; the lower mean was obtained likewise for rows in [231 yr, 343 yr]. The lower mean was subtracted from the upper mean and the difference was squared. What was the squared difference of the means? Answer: 0.35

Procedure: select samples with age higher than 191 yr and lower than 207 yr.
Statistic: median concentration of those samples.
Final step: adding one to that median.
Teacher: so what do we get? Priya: 3.68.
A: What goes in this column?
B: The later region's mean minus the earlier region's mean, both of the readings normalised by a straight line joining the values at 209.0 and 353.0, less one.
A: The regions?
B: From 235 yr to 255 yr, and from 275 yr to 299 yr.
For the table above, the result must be -0.13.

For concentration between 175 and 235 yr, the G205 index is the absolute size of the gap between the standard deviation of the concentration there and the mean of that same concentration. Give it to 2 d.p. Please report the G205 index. 2.63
